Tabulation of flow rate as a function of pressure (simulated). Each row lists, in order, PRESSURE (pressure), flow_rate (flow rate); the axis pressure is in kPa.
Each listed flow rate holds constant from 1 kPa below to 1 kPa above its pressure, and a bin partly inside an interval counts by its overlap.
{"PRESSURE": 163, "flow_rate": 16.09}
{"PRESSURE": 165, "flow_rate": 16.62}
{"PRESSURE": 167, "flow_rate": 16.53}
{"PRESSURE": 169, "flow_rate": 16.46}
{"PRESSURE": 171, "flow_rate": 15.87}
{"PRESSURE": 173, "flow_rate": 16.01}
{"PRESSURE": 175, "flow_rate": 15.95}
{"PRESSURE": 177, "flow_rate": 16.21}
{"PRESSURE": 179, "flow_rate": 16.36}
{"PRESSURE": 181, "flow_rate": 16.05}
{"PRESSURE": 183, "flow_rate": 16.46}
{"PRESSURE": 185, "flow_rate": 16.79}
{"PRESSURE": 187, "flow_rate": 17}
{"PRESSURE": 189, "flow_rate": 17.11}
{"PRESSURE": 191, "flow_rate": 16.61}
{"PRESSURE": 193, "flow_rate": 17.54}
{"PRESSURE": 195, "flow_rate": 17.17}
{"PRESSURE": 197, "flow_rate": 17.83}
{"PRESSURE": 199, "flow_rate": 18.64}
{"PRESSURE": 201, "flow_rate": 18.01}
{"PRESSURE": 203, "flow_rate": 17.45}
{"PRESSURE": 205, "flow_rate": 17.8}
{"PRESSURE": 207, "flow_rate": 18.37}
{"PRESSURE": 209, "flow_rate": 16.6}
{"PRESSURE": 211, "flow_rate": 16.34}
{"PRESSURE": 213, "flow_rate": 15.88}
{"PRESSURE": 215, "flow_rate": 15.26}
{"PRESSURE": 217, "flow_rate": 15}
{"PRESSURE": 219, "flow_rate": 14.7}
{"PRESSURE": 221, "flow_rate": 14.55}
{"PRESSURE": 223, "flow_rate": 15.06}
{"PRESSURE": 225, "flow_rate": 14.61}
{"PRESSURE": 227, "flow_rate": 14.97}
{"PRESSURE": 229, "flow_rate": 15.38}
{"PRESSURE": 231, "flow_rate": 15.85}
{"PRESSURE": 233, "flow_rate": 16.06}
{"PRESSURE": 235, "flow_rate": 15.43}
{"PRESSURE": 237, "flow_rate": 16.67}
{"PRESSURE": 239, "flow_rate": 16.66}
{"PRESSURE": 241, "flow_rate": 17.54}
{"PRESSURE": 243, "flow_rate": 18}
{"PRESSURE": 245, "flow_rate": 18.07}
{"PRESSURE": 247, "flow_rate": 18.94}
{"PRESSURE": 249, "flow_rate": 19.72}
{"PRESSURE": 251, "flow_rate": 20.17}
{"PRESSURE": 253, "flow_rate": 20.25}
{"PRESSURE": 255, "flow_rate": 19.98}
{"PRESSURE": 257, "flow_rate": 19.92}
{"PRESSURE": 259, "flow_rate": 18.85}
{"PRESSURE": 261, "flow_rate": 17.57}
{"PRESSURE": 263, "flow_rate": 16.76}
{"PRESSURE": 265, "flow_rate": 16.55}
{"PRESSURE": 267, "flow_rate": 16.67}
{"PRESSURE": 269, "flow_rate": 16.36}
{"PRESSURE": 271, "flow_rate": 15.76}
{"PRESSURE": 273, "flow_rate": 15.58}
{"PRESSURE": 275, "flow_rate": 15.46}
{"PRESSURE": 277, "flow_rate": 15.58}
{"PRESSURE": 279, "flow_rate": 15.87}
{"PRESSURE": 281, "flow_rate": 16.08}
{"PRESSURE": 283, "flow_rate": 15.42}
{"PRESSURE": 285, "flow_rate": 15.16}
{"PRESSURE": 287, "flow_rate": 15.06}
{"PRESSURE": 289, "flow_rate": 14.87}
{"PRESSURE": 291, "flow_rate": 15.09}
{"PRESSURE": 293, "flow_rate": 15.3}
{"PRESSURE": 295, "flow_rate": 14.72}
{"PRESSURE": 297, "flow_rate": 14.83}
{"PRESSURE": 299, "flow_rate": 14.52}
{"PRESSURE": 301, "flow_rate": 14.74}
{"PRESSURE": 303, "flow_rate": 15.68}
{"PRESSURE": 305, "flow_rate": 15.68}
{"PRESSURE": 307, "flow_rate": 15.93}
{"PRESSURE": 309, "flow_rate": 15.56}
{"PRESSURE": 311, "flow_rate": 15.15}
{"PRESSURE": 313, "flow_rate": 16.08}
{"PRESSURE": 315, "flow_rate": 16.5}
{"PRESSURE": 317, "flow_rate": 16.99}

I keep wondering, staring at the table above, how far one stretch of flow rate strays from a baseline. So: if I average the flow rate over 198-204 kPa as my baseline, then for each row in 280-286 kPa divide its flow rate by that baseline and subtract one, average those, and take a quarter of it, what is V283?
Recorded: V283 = -0.034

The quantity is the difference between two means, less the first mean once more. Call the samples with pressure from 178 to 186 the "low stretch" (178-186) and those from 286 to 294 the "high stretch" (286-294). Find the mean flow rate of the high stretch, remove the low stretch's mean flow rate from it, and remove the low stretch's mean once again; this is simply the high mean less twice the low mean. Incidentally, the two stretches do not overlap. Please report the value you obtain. -18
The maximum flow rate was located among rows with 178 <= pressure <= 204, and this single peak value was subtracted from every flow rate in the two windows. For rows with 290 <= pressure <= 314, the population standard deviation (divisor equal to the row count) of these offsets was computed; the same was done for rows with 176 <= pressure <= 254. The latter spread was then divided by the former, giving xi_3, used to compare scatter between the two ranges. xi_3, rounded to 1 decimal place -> 3.0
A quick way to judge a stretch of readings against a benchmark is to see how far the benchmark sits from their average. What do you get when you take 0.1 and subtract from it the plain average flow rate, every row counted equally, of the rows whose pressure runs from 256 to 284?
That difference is -16.5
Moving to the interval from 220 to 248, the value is -16.2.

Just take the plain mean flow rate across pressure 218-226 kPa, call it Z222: 14.7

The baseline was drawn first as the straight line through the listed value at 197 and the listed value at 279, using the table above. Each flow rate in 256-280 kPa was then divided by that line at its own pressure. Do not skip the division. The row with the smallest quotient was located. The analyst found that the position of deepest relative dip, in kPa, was 275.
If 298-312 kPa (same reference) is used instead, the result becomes 299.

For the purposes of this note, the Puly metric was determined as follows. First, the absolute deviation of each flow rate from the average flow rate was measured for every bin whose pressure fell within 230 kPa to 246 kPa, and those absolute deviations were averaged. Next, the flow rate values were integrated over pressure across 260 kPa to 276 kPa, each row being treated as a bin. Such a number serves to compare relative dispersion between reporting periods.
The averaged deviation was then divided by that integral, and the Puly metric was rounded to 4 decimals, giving 0.0031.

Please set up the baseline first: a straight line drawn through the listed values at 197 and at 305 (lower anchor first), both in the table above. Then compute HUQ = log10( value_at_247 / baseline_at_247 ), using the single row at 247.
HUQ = 0.051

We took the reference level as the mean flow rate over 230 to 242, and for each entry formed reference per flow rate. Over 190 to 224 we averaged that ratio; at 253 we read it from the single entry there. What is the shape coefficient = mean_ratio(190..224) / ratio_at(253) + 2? 3.23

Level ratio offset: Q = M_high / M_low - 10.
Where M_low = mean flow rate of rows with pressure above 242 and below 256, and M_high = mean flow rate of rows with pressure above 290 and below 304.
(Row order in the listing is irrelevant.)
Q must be -9.22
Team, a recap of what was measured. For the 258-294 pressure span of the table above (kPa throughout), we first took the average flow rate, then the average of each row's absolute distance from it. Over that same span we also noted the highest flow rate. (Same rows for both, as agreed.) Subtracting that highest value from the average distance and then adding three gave -15.1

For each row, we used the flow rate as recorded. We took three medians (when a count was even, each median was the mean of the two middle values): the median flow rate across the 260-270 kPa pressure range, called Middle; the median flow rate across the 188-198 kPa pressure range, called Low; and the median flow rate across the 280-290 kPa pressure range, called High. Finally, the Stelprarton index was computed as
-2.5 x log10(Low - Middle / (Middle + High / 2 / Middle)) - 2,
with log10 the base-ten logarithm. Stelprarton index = -5.02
